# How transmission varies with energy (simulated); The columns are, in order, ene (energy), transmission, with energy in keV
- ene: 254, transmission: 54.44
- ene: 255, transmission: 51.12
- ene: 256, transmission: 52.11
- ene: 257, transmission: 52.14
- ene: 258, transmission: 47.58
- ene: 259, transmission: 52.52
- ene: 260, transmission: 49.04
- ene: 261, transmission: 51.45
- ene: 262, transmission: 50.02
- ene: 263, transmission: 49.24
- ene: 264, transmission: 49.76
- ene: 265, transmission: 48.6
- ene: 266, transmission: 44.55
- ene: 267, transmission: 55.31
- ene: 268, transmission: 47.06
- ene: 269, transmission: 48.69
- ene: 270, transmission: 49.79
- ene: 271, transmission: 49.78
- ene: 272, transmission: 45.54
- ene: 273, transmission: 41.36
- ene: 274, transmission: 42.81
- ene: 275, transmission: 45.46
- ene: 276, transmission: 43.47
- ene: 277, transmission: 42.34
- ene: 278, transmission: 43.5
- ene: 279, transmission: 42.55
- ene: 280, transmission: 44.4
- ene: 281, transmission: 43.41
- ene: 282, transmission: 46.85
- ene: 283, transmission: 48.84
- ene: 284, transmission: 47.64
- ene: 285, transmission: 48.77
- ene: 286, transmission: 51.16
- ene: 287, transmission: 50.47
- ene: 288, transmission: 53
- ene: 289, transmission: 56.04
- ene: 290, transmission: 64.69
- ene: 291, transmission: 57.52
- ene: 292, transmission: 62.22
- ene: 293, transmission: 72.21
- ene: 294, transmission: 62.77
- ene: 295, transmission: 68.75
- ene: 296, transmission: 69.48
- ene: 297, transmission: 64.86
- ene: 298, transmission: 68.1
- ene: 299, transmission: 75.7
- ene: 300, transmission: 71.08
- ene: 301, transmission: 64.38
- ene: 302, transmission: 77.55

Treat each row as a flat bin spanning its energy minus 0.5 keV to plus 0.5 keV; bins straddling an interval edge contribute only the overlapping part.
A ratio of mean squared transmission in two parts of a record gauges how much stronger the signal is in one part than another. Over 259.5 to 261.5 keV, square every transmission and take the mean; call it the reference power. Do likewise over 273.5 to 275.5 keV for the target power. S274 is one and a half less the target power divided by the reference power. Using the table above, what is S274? 0.7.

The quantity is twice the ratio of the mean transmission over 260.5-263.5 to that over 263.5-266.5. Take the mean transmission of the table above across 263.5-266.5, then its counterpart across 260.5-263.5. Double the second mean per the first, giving 2.1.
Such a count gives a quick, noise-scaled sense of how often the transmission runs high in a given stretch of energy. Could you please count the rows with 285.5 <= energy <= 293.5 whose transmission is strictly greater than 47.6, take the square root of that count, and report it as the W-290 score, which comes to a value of 2.8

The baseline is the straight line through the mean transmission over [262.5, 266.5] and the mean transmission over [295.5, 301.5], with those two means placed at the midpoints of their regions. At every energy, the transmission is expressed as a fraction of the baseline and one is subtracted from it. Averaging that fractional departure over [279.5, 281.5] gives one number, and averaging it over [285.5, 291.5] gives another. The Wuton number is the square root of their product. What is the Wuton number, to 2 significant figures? 0.17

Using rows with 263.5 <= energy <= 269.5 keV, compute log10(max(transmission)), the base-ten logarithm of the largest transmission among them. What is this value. 1.74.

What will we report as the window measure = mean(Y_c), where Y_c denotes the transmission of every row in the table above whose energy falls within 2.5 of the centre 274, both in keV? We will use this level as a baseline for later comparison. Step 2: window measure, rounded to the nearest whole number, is 44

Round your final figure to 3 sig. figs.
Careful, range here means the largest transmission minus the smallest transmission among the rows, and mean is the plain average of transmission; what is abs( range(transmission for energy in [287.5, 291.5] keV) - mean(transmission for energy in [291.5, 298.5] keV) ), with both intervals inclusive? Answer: 55.2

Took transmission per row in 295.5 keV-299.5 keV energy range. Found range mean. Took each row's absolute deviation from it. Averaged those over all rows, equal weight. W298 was 3.1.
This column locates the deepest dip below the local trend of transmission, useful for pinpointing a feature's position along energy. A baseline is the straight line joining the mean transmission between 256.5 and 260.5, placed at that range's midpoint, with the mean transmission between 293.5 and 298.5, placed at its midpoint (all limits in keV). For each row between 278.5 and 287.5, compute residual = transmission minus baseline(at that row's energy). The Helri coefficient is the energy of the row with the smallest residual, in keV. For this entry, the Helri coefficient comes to 281 keV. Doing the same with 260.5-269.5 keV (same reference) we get 266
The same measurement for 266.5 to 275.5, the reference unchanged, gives 273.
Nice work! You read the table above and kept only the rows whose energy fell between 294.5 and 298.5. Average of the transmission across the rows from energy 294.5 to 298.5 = 68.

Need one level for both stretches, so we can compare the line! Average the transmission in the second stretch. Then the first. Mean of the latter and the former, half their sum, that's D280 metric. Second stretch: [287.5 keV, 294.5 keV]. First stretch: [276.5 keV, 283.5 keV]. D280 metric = 52.9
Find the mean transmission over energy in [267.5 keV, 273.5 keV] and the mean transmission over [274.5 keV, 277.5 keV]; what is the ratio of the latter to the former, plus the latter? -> 45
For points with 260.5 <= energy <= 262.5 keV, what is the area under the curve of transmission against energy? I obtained 101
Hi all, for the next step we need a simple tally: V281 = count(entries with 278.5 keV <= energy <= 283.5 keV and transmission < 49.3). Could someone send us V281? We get 5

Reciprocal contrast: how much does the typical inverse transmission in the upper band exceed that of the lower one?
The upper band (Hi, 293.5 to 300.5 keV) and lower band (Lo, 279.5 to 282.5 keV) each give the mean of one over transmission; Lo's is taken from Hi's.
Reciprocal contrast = -0.0077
